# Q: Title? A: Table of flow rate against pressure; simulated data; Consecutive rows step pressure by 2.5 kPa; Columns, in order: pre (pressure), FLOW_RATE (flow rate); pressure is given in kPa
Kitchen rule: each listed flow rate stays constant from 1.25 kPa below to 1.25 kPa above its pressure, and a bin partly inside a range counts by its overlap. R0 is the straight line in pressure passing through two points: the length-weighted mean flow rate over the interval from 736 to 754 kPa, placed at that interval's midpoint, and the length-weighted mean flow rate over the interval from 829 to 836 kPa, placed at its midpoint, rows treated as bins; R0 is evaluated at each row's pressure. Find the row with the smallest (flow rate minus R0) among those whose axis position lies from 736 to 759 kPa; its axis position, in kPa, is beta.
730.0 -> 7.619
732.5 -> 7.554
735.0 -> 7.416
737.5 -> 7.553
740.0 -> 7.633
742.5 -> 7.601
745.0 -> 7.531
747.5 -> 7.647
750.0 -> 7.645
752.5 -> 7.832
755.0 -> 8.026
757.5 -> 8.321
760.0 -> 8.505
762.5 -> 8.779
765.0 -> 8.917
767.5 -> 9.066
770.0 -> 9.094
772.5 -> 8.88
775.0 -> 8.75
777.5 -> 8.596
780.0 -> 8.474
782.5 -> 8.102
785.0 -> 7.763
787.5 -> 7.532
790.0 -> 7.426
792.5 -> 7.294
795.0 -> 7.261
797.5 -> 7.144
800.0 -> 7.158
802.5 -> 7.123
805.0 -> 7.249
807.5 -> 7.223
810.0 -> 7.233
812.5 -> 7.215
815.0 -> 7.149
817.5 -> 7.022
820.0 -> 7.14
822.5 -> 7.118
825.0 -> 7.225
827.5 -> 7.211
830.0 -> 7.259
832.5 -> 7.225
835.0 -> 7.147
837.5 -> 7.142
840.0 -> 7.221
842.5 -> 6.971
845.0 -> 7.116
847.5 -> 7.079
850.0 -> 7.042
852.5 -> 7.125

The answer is 737.5 kPa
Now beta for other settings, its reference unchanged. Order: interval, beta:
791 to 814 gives 797.5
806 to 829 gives 817.5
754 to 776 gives 755.0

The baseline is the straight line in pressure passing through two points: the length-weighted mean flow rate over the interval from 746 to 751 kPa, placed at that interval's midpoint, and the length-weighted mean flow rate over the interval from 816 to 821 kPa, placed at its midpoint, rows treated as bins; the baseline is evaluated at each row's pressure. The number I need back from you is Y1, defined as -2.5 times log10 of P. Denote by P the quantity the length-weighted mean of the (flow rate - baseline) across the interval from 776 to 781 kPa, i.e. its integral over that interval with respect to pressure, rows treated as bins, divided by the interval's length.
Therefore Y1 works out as -0.1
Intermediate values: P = 1.15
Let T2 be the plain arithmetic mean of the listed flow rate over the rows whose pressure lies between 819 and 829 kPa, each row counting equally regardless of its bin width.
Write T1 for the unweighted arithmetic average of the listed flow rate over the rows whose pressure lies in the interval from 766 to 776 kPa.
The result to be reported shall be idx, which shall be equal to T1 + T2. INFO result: 16.1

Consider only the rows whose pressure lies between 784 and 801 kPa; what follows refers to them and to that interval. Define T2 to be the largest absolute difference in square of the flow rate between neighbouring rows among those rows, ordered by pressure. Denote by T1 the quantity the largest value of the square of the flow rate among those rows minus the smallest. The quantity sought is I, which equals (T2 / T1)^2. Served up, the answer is 0.15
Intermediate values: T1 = 9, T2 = 3.5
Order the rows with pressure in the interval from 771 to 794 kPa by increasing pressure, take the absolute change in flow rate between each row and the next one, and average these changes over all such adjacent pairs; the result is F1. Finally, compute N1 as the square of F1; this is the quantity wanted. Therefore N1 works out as 0.039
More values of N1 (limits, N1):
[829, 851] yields 0.007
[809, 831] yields 0.004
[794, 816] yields 0.003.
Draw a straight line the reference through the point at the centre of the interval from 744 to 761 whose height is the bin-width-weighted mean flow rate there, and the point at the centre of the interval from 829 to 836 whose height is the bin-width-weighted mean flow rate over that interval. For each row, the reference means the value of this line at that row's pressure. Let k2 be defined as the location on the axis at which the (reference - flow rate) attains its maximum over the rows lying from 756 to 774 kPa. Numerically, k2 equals 757.5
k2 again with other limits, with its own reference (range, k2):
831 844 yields 842.5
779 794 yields 792.5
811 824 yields 817.5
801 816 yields 802.5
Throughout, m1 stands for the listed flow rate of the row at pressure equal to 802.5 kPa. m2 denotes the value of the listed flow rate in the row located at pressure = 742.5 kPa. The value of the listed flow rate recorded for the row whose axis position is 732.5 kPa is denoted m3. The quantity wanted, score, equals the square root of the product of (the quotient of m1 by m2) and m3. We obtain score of 2.66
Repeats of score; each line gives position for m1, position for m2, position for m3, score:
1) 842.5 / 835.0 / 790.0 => 2.69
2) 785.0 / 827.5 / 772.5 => 3.09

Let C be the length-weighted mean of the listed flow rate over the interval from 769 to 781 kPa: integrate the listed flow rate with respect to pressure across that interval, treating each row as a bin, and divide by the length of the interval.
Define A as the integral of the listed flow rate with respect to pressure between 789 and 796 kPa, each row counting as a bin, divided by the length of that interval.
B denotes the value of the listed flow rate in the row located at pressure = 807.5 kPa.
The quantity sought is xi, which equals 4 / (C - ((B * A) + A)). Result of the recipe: -0.0777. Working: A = 7.33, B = 7.223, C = 8.76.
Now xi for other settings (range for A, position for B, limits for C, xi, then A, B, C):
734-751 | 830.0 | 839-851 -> -0.0721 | 7.58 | 7.259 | 7.08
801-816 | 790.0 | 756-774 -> -0.0771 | 7.20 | 7.426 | 8.78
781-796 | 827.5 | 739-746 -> -0.0732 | 7.58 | 7.211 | 7.59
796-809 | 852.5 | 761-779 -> -0.0808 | 7.18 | 7.125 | 8.86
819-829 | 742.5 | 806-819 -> -0.0733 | 7.18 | 7.601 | 7.17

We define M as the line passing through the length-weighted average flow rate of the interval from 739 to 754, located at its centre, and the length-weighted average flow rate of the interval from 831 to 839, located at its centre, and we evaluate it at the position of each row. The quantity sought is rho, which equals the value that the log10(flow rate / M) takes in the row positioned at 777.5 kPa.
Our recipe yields 0.0600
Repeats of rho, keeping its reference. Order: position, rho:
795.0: -0.0078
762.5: 0.0645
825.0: -0.0003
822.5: -0.0076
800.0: -0.0124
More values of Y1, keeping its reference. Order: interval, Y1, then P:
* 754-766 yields 0.0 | 0.96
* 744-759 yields 1.6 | 0.23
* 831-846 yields 1.7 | 0.22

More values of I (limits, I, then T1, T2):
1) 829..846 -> 0.75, 4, 3.5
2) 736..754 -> 0.39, 5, 2.9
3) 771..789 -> 0.08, 22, 6.2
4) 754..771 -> 0.07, 18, 4.8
